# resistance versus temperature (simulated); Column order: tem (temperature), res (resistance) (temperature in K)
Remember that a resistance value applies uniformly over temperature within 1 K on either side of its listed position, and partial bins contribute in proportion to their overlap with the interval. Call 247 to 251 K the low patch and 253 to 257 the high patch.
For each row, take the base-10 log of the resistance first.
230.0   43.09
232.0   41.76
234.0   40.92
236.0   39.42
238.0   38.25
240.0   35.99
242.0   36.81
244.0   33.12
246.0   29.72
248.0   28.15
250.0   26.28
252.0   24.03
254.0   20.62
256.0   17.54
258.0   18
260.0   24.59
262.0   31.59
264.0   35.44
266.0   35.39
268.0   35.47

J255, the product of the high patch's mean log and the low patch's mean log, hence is 1.84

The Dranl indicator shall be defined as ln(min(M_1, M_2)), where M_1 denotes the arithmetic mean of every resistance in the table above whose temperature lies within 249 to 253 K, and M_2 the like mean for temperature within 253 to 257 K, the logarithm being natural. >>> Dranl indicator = 2.95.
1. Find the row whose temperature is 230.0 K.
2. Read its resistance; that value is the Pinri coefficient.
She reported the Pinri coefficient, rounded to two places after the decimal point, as 43.09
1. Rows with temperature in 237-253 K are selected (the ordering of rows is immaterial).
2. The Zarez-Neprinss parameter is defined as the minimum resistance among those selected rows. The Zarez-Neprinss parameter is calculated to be 24.03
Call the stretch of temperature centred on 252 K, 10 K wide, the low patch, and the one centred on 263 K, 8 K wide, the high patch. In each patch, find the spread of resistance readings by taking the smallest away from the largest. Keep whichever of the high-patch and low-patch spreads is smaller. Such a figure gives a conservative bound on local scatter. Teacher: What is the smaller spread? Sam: 11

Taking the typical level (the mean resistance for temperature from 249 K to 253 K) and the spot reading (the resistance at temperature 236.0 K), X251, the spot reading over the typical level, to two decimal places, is 1.57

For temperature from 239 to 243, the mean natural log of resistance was 3.59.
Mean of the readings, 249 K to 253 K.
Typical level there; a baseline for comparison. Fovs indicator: 25.2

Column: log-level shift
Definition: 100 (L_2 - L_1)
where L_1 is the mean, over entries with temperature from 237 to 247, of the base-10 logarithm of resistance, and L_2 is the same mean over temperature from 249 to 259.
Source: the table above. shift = -22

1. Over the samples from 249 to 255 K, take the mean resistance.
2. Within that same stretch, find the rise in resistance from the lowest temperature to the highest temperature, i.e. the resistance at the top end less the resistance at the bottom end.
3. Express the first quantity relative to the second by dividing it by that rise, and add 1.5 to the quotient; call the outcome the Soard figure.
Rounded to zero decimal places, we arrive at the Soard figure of -3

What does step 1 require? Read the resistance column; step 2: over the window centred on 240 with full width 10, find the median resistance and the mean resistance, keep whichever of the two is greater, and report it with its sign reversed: -36.8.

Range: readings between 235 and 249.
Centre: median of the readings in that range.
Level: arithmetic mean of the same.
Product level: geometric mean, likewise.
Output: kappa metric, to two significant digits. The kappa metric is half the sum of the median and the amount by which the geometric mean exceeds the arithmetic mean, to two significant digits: 18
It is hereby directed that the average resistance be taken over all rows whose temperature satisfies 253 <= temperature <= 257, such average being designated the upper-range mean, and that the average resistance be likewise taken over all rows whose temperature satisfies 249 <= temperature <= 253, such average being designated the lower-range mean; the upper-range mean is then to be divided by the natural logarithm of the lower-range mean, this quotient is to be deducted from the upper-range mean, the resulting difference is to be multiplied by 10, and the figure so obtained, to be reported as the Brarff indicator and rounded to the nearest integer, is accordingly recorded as 132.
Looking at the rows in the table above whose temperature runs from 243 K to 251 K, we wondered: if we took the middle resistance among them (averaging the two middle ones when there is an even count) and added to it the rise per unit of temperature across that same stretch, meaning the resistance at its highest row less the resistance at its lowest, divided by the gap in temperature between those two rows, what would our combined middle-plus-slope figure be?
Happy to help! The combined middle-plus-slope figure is 28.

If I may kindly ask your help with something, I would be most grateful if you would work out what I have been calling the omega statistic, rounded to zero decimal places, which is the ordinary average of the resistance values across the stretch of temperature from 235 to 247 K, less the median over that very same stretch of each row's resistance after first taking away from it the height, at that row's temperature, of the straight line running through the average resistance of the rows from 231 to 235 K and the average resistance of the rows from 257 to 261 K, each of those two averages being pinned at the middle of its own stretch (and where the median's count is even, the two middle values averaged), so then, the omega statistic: 35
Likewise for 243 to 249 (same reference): 32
